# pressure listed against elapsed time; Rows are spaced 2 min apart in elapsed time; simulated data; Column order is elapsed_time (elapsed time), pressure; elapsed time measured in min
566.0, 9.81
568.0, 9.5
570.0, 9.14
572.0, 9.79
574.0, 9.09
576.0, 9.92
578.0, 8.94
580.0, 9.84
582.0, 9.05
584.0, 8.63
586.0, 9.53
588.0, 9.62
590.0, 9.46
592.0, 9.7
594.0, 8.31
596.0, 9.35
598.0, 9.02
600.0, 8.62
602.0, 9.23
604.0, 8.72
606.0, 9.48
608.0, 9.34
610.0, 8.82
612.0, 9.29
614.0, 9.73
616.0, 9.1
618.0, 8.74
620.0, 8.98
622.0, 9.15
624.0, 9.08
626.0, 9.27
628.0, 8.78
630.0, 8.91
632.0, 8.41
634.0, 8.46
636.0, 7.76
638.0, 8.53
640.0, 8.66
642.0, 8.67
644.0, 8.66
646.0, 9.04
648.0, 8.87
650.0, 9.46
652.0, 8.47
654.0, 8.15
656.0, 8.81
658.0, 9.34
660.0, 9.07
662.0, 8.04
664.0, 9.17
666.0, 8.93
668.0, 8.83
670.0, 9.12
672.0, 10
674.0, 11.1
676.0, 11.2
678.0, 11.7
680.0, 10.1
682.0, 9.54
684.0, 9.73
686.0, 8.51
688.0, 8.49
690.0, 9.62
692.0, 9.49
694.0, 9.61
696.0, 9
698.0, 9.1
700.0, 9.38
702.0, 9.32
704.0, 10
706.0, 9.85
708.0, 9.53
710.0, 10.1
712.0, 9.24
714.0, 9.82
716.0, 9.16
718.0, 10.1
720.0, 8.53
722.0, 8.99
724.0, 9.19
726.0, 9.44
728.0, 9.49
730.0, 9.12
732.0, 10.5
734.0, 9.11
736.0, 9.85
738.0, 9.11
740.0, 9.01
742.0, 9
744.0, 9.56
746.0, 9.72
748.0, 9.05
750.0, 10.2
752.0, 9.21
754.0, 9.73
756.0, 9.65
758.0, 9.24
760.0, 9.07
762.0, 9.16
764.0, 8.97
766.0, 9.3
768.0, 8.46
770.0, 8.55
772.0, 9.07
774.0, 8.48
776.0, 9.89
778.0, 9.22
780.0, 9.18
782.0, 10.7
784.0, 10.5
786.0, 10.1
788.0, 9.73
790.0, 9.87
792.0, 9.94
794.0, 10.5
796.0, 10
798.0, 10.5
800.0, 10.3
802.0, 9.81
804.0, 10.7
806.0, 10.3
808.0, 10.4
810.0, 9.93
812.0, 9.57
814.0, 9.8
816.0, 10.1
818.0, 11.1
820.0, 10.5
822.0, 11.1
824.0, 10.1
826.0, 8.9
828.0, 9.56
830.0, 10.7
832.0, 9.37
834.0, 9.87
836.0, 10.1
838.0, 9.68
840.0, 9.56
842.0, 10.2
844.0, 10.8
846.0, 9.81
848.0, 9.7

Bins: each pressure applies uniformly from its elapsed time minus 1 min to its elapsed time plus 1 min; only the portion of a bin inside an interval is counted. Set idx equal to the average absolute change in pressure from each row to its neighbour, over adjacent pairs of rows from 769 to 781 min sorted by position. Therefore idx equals 0.65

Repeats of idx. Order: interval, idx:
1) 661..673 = 0.53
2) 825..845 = 0.63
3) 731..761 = 0.55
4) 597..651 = 0.36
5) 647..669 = 0.59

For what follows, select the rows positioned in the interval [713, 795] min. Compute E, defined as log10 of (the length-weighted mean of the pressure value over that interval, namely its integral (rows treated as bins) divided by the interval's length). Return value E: 0.975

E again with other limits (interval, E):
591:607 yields 0.957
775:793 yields 0.996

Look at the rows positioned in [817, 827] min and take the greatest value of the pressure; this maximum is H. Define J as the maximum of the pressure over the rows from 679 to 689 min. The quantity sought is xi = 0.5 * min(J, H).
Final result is 5.05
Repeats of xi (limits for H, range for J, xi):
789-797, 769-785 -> 5.25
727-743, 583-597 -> 4.85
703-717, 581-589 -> 4.81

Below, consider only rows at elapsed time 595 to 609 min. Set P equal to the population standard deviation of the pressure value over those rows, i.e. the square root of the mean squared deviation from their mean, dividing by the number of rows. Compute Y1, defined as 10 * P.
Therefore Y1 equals 3.1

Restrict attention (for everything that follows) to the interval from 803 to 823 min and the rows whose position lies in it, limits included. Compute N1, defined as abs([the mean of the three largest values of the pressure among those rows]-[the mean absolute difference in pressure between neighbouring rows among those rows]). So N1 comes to 10.5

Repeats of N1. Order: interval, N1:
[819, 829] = 9.7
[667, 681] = 10.6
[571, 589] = 9.1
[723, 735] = 9.1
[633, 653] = 8.7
